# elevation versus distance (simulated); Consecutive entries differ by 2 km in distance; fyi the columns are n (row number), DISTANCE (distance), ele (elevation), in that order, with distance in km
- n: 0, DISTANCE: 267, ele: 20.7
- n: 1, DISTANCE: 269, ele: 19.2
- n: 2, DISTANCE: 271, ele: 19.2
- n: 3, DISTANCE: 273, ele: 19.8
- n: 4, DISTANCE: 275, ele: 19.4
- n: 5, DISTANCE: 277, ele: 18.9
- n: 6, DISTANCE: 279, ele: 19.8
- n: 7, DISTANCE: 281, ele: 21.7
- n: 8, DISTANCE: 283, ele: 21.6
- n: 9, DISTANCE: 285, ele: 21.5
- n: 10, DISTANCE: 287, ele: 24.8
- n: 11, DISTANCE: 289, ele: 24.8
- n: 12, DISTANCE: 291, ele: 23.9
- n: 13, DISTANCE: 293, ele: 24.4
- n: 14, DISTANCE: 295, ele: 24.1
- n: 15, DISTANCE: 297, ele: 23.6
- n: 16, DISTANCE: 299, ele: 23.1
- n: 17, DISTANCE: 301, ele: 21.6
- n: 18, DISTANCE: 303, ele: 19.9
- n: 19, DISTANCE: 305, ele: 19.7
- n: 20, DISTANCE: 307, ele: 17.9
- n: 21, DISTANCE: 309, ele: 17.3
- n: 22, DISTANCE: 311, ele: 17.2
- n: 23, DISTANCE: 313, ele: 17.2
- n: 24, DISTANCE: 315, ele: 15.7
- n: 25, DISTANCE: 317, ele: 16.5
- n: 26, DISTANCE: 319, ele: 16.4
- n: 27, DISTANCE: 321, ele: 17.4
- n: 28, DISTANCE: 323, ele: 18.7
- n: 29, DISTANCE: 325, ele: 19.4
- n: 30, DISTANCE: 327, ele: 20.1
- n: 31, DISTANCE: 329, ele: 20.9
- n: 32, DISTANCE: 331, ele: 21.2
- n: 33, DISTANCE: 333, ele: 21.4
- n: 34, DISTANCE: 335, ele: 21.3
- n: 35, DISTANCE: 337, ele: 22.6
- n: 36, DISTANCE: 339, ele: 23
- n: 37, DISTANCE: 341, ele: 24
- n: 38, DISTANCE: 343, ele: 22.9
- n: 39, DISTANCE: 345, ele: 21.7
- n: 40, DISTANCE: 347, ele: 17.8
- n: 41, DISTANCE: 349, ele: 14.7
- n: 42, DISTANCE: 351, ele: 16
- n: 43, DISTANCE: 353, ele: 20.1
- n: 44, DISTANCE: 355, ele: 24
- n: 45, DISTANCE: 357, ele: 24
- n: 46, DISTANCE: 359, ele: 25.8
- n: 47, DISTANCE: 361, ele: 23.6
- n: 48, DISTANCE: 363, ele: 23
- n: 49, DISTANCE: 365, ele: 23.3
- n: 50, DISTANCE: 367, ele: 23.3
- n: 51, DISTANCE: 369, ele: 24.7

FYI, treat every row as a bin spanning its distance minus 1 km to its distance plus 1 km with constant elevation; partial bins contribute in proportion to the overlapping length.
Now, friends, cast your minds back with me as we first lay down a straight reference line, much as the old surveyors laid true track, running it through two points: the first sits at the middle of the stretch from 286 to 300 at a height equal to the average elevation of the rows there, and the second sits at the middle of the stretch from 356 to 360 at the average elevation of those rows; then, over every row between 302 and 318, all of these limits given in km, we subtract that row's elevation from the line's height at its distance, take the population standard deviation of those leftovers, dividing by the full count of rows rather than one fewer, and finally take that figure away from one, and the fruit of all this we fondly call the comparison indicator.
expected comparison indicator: -0.42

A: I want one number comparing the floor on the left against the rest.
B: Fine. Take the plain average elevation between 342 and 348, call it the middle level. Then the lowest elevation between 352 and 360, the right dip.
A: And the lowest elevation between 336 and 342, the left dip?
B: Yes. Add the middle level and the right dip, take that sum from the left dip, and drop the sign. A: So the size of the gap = 18.3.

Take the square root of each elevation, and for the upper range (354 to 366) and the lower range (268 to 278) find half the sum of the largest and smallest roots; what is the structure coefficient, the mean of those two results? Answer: 4.67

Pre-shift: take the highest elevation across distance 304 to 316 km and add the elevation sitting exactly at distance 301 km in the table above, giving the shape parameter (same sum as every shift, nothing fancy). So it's 41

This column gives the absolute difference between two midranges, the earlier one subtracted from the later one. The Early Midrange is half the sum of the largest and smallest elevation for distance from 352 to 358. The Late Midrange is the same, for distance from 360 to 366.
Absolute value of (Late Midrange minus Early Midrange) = 1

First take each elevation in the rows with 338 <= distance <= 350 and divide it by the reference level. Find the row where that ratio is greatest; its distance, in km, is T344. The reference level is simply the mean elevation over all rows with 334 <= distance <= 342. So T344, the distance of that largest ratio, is 341 km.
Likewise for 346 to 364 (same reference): 359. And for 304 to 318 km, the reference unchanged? 305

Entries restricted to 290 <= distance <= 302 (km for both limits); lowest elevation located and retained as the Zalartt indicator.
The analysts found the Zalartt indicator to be 21.6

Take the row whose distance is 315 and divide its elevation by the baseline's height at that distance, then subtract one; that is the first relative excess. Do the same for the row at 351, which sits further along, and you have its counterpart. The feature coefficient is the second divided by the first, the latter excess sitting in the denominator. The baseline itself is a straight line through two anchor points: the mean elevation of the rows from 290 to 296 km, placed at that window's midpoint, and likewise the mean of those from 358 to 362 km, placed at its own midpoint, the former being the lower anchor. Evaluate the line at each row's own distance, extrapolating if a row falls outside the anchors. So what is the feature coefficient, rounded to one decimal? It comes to 1.0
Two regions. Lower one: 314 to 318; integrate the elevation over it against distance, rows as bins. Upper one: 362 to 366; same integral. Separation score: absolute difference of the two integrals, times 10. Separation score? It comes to 282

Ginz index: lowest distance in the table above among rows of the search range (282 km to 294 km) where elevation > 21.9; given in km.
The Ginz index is 287 km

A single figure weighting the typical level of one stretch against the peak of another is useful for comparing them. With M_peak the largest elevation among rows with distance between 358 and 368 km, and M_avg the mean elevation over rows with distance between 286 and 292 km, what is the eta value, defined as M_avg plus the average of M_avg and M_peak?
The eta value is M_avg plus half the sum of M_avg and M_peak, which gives 50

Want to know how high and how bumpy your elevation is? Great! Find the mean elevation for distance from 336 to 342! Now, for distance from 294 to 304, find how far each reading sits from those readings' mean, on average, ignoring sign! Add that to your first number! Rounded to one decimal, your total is 24.6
